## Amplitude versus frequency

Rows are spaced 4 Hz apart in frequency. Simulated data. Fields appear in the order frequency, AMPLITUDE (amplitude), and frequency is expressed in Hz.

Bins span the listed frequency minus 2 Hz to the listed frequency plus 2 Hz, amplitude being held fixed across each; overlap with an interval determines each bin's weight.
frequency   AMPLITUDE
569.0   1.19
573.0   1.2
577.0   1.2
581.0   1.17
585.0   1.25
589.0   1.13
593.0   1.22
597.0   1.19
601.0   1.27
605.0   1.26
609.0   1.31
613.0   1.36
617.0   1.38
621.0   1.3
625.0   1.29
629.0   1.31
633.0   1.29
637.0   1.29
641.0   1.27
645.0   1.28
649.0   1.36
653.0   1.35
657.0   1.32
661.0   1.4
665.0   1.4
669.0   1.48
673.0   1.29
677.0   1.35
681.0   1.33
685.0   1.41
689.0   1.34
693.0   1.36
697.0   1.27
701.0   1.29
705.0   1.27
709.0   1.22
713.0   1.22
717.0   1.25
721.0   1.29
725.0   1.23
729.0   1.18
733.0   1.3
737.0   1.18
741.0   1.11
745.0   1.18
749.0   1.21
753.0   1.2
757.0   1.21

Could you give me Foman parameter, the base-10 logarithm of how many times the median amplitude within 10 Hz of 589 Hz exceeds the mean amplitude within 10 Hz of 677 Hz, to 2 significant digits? -0.062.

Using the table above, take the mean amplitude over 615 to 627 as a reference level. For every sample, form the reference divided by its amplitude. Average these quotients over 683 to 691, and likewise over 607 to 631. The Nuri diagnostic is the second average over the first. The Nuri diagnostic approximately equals 1.04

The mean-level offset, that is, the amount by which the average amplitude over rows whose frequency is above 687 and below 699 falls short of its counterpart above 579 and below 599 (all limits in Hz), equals -0.13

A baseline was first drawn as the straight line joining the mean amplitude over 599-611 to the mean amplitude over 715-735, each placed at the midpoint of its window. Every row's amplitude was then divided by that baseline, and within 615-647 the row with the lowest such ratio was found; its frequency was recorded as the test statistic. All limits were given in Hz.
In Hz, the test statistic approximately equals 641.0 Hz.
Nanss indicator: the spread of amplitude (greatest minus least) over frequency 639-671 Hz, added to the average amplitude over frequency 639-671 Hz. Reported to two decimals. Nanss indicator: 1.57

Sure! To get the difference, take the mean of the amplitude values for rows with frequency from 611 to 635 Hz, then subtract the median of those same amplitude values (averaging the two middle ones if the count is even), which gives 0.017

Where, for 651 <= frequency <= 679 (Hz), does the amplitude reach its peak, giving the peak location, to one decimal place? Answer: 669.0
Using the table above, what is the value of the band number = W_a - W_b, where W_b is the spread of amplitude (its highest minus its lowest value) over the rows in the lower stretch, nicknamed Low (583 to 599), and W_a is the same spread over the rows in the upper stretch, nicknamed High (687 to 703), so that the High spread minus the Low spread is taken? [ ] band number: -0.030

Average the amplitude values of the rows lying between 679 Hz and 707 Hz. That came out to 1.32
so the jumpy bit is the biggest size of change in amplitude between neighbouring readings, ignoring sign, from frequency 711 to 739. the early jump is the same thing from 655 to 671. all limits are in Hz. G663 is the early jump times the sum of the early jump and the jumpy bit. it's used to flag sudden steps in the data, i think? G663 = 0.016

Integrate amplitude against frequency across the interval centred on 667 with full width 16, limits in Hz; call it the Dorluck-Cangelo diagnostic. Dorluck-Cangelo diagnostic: 22.3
